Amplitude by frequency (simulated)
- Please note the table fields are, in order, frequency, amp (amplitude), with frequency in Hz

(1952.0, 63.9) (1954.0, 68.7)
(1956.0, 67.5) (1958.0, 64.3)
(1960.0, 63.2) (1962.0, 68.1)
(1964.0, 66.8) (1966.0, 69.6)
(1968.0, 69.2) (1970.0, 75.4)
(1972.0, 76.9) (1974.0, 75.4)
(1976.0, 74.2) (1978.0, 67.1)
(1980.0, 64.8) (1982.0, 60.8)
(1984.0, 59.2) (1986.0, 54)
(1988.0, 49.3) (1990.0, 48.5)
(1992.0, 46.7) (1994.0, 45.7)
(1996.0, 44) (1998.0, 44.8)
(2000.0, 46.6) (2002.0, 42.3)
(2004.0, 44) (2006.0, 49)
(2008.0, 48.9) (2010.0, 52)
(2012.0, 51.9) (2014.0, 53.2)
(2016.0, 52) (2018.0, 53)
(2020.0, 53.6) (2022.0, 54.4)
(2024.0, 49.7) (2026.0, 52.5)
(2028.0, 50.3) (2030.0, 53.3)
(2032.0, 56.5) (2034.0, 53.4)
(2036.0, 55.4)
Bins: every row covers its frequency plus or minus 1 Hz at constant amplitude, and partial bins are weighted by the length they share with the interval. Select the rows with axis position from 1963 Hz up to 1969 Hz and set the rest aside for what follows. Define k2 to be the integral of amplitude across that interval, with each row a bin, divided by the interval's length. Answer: 69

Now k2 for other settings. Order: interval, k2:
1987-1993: 48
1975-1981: 69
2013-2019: 53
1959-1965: 66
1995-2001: 45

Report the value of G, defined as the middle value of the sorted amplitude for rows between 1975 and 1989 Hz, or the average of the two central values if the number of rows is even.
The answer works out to 61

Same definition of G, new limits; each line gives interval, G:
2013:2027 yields 53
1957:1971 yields 68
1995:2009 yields 45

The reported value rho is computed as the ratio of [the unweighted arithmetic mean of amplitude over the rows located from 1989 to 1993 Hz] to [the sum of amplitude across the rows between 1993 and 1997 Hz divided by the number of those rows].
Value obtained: 1.06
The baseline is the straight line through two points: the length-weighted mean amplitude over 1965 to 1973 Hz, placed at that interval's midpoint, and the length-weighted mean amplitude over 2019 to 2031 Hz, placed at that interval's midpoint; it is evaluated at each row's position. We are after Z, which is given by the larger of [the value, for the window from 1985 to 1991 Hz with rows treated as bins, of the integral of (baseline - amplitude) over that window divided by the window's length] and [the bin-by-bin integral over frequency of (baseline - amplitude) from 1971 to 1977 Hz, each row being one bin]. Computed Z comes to 15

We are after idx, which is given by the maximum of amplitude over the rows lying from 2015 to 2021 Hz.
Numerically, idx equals 53.6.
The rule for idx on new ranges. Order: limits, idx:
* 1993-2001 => 46.6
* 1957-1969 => 69.6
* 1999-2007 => 49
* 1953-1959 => 68.7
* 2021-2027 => 54.4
